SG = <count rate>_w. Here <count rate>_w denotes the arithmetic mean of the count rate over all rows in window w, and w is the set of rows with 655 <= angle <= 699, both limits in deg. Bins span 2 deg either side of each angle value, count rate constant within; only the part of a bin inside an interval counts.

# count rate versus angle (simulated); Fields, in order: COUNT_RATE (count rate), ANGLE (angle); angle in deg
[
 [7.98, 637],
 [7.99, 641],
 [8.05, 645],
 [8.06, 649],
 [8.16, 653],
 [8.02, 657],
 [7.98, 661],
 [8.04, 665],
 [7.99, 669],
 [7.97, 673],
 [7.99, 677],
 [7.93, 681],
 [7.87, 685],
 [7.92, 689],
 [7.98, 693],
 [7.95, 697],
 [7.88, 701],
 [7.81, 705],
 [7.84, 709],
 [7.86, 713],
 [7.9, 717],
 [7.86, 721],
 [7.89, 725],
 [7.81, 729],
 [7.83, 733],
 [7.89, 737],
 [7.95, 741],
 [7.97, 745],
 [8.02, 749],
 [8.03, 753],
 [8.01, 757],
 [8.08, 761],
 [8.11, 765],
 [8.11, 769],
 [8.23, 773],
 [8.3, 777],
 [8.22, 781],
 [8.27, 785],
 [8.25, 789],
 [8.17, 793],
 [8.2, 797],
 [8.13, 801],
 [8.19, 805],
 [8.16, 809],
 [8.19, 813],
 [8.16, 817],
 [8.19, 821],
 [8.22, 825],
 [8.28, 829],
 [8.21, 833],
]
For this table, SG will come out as 7.97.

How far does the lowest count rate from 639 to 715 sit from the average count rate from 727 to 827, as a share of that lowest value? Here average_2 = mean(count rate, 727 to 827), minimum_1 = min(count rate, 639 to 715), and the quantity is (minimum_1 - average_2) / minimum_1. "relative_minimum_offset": -0.038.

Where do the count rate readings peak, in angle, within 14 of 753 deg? 765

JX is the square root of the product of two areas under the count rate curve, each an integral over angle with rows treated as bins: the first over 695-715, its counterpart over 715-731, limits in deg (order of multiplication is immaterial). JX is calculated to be 141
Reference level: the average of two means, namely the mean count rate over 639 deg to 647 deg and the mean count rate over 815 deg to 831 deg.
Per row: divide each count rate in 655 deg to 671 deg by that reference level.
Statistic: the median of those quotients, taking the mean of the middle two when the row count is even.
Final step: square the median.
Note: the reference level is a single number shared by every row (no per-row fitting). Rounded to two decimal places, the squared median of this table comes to 0.97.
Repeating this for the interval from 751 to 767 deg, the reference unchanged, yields 0.98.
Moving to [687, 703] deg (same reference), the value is 0.96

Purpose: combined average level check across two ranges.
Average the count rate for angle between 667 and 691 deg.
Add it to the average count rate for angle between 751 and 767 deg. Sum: 16.00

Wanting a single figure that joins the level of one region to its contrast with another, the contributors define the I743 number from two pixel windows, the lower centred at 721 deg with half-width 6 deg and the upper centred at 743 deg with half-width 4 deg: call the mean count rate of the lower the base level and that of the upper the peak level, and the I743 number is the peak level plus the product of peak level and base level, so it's 70.7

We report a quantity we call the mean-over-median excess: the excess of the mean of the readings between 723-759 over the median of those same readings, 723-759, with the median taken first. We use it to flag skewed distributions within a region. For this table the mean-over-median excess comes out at -0.017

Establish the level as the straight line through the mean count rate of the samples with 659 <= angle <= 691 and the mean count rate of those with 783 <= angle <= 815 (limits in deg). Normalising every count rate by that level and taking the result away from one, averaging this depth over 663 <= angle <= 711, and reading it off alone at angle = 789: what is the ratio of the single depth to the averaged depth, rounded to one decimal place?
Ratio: -1.4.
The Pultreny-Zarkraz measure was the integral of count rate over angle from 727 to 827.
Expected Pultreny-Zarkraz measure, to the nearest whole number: 811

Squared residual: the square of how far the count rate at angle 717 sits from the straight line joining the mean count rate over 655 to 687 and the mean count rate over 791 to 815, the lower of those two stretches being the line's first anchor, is 0.021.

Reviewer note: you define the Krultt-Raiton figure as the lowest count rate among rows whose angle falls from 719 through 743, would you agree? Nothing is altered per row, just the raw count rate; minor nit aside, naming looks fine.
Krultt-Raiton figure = 7.81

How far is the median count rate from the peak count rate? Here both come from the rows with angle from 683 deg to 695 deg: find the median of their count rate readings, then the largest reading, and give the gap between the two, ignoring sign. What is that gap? 0.060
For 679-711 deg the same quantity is 0.080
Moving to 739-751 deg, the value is 0.050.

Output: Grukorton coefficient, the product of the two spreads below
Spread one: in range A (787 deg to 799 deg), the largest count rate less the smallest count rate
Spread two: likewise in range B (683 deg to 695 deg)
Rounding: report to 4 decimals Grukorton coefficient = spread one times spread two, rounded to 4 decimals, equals 0.0088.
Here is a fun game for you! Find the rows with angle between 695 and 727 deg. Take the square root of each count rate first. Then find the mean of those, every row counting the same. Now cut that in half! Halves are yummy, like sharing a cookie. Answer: 1.40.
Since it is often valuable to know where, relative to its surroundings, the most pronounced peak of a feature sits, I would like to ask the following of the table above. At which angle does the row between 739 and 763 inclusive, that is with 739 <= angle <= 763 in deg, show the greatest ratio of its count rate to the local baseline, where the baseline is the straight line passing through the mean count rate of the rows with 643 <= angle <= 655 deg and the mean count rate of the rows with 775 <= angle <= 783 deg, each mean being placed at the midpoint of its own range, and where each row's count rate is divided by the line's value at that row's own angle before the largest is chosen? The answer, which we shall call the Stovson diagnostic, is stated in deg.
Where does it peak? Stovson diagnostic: 761 deg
